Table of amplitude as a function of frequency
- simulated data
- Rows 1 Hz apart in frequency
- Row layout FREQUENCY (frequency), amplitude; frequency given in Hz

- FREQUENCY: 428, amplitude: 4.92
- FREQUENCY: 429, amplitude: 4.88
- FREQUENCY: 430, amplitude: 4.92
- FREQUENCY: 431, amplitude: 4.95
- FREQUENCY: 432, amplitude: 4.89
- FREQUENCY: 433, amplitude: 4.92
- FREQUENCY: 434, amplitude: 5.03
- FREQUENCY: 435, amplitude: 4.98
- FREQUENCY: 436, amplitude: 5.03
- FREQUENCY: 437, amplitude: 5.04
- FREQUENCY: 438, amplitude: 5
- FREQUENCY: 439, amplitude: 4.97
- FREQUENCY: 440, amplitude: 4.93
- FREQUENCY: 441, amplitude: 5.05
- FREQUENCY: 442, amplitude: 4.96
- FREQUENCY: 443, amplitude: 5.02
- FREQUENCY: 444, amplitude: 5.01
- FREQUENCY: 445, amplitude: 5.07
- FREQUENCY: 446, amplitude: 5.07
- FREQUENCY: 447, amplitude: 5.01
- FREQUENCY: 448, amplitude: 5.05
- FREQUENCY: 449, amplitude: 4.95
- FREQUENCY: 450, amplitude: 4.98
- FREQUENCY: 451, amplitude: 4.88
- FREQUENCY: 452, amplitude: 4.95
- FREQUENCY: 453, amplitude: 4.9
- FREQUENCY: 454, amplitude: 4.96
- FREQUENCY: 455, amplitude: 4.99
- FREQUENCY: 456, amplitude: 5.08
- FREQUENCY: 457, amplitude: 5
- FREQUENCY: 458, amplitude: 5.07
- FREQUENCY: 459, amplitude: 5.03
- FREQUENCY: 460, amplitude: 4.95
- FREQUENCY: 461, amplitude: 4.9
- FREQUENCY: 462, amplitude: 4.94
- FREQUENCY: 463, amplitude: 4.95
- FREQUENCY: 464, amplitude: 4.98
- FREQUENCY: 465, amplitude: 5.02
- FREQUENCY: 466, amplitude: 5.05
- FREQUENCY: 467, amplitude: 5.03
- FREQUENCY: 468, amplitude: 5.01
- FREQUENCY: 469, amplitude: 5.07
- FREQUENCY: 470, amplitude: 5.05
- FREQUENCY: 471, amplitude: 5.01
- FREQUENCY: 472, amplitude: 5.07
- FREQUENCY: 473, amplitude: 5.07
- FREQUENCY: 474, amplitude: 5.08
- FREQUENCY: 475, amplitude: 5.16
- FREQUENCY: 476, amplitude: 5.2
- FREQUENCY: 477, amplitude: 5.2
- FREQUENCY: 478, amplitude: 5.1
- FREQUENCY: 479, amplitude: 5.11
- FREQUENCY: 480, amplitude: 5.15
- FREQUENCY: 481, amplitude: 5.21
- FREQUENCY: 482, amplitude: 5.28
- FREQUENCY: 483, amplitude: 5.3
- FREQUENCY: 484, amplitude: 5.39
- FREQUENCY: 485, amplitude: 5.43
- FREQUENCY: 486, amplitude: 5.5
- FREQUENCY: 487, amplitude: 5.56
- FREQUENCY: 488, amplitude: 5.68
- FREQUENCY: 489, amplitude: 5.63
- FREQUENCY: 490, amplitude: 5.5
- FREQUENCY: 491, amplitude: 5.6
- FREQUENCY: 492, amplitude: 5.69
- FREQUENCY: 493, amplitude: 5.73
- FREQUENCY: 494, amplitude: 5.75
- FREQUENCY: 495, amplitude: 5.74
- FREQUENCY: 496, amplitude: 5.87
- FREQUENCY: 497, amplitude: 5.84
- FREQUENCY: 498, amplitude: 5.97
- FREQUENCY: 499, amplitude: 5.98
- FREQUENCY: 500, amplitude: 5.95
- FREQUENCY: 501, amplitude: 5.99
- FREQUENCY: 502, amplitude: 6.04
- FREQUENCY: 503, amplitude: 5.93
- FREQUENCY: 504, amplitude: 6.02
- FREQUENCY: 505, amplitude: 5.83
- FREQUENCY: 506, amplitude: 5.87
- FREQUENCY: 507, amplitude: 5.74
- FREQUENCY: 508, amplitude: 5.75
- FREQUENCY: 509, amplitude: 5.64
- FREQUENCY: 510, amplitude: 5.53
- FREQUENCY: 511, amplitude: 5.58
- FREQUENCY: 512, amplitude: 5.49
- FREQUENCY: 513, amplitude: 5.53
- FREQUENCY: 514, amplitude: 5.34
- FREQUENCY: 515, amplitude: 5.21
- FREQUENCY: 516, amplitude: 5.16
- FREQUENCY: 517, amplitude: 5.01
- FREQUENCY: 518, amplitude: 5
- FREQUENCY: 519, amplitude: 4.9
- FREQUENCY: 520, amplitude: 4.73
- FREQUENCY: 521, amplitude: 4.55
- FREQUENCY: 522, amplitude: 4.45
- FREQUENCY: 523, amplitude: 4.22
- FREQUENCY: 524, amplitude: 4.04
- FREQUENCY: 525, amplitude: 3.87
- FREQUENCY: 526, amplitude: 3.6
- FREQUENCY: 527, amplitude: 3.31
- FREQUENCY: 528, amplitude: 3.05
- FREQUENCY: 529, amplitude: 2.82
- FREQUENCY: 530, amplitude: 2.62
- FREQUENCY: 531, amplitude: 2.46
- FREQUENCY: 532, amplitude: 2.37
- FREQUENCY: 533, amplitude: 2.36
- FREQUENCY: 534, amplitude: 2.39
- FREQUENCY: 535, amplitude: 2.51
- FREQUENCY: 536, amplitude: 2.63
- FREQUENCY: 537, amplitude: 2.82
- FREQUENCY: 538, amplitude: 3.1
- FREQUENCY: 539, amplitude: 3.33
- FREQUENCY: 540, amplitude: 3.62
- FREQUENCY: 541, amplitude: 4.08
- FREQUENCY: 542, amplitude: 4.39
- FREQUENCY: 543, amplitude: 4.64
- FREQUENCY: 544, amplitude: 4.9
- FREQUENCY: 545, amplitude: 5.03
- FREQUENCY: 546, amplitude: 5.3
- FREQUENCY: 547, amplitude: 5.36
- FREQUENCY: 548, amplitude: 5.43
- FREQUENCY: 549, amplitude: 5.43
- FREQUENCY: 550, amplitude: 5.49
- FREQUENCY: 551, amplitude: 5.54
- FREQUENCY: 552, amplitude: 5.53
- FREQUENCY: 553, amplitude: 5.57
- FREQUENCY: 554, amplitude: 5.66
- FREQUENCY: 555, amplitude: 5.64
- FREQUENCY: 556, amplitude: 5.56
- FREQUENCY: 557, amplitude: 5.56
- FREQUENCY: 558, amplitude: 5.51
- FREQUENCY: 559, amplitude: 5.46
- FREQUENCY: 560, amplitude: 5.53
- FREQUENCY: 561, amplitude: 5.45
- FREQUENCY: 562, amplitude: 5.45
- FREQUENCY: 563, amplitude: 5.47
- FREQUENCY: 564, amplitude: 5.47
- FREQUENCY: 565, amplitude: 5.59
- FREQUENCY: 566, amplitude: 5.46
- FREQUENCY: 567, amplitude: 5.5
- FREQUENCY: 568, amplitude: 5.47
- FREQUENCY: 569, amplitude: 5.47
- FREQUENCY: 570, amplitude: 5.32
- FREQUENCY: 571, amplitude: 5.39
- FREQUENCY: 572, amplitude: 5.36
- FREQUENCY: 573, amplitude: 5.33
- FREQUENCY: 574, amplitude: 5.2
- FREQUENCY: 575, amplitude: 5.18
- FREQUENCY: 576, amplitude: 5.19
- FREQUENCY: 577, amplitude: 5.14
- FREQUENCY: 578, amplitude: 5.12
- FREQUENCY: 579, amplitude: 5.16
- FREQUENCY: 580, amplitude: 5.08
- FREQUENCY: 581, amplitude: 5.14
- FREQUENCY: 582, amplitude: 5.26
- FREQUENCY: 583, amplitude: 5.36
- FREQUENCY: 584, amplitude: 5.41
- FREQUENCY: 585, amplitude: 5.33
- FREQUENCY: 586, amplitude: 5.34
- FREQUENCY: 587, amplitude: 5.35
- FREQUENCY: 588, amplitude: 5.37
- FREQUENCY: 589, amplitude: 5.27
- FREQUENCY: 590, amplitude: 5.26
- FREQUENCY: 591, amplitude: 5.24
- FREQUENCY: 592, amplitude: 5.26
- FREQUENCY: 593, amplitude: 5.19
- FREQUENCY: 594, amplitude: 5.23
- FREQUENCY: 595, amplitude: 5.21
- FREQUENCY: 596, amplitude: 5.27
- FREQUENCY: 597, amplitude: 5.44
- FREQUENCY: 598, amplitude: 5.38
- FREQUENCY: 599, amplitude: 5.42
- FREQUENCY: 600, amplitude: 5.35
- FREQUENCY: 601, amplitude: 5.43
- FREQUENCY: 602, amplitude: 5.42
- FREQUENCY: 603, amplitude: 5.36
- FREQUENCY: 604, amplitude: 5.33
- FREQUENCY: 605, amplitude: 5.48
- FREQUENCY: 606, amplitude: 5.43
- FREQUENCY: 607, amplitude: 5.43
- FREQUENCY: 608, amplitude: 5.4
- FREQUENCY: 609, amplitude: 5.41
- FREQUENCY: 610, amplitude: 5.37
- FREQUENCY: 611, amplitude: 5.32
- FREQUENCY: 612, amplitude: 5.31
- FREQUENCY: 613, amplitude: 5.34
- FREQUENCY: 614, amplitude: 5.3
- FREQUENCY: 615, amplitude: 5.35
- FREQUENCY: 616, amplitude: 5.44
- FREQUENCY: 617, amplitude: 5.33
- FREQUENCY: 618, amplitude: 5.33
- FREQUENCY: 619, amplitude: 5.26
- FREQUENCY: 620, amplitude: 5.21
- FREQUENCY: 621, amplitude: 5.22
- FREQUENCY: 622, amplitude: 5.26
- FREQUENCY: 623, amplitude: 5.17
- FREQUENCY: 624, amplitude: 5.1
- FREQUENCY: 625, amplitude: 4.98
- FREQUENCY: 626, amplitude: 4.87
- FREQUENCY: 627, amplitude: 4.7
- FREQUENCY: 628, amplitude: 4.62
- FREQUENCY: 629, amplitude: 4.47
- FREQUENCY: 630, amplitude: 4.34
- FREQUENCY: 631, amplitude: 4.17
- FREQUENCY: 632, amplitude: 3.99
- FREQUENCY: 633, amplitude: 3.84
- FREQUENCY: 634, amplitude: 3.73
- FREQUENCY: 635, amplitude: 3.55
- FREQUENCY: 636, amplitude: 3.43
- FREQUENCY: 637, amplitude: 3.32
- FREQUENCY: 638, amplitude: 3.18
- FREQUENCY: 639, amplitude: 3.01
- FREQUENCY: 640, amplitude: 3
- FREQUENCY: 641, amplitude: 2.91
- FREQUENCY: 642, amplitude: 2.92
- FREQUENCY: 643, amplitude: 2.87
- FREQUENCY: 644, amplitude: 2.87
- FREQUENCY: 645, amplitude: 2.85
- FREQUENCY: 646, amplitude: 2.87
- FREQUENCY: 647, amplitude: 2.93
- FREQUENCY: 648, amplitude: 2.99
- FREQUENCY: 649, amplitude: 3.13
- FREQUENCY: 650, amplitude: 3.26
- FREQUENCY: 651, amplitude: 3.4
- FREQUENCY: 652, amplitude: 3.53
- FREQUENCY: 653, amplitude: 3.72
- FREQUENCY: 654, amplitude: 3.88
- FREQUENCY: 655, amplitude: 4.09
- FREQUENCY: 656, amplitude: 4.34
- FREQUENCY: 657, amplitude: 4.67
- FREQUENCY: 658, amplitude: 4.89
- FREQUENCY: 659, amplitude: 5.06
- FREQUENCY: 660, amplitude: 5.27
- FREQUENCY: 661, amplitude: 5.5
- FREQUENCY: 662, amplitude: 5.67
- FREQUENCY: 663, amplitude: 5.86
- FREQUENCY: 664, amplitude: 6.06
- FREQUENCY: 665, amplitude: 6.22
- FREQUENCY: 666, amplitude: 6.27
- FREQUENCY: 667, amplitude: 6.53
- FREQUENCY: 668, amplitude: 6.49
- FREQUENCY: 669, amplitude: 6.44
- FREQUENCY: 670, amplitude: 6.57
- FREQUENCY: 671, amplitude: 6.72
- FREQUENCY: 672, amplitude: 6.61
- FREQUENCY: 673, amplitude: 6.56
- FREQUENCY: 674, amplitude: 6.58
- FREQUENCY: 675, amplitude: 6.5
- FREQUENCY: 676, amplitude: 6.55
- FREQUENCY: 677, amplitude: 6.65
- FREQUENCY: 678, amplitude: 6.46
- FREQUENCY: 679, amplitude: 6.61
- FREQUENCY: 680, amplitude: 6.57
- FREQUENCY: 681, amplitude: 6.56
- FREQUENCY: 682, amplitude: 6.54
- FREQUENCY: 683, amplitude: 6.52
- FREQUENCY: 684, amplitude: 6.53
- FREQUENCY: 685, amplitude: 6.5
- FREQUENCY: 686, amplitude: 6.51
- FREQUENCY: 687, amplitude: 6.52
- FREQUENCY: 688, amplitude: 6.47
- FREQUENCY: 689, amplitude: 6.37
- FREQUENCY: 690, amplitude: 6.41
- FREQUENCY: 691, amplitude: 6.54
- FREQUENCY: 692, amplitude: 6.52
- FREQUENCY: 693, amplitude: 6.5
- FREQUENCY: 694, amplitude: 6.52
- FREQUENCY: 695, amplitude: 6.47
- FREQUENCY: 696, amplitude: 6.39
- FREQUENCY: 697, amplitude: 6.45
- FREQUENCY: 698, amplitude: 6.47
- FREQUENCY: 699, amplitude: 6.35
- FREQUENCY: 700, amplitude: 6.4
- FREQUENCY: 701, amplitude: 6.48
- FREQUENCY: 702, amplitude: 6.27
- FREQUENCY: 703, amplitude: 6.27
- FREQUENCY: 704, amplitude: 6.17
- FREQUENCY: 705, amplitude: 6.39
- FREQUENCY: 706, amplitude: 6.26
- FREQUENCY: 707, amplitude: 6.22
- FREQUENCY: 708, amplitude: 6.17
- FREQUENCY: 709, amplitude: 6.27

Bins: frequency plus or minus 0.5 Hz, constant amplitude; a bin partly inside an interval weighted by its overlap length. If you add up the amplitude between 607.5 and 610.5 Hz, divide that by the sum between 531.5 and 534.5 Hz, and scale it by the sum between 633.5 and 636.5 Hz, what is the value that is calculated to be 24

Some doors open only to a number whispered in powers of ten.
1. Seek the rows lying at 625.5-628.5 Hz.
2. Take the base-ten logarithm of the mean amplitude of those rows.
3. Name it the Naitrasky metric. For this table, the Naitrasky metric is 0.67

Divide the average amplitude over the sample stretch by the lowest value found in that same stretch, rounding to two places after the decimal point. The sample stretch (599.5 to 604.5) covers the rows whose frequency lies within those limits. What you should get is 1.01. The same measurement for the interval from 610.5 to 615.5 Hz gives 1.00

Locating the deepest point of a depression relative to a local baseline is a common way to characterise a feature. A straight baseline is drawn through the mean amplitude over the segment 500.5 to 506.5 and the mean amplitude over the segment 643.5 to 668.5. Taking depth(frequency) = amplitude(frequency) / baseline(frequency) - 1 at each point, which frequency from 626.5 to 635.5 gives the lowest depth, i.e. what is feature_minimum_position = 635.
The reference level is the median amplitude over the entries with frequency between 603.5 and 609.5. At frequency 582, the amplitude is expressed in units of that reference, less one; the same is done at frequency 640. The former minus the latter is 0.42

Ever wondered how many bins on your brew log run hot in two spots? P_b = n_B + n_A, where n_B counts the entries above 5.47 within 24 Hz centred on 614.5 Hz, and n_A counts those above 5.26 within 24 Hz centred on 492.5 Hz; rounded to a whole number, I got 24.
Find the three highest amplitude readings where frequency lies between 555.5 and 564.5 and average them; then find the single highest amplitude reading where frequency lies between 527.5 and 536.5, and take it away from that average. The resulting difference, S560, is 2.5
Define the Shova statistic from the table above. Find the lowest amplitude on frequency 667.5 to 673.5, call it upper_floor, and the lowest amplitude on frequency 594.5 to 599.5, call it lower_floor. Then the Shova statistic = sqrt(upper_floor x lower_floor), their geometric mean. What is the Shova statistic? 5.8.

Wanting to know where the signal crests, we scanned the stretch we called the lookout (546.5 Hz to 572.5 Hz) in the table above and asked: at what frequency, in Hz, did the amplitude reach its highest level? 554 Hz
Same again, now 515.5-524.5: 516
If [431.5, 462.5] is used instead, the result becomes 456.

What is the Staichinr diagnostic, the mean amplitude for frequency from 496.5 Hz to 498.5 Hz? 5.9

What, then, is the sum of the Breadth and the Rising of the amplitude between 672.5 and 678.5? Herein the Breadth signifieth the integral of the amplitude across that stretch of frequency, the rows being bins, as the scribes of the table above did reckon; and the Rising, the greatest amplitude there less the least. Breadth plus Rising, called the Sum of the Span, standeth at 39.5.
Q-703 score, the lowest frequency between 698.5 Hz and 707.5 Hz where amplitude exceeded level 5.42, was 699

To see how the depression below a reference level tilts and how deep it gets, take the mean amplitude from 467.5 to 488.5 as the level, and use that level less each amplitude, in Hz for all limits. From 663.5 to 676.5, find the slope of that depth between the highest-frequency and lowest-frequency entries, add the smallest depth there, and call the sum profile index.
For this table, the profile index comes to -1.5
